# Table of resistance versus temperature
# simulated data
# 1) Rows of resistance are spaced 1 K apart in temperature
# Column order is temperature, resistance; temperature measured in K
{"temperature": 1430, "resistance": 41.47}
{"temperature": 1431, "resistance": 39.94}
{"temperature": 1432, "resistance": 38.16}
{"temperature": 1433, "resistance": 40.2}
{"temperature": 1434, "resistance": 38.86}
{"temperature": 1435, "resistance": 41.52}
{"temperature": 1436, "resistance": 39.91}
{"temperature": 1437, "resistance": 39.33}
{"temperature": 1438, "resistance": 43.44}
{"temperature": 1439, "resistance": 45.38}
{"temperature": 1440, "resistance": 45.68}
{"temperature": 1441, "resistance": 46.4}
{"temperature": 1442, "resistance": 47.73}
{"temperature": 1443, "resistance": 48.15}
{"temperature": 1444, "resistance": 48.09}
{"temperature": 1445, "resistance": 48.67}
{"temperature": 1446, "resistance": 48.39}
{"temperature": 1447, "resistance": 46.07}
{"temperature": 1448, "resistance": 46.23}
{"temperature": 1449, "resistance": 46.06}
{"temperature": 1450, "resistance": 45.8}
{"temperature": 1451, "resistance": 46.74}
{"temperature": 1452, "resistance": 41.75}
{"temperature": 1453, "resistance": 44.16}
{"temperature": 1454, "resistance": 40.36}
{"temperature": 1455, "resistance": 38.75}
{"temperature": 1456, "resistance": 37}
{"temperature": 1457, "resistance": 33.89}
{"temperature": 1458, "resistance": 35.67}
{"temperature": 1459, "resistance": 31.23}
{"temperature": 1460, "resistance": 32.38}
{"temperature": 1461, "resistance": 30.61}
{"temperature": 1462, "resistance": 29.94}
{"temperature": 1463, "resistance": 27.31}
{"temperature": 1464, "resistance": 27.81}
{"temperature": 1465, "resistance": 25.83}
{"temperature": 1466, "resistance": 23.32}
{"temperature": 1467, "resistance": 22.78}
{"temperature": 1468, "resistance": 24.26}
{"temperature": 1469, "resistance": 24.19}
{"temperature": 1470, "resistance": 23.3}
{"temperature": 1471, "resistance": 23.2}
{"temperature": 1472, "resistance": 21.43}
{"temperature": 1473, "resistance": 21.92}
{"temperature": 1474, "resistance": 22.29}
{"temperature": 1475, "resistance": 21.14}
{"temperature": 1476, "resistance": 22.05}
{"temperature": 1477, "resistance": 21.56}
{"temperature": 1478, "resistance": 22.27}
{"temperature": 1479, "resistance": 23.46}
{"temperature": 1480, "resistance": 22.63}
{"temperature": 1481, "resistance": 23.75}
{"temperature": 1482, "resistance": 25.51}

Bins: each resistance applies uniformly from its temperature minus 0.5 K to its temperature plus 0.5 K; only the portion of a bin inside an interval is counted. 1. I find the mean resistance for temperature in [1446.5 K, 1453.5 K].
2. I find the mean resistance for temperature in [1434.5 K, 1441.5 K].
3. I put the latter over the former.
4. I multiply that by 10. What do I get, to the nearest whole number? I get 10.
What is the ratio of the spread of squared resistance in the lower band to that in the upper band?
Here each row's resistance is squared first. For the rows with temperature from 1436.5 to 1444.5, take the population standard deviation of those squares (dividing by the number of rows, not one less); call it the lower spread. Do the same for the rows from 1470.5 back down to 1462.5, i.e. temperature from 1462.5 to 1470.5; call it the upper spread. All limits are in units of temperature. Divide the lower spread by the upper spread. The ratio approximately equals 2.7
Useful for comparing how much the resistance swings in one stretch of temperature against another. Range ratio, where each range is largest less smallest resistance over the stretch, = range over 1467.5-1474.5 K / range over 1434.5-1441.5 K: 0.40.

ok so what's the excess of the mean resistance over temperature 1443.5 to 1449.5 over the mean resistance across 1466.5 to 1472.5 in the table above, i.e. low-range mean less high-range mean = 24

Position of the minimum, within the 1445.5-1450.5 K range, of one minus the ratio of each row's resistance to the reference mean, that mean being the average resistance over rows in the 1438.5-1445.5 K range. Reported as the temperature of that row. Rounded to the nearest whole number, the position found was 1446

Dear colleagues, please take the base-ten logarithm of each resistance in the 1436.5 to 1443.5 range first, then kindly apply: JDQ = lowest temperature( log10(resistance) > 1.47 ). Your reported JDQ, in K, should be 1437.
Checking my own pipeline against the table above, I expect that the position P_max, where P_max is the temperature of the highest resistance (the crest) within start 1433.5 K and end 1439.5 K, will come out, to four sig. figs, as 1439 K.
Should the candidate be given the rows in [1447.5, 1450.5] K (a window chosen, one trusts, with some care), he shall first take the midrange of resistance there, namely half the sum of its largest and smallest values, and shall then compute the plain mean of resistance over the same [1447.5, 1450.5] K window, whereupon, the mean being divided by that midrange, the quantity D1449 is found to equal 1.00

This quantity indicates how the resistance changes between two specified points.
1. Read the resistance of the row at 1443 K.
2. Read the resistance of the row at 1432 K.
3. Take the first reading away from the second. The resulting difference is -10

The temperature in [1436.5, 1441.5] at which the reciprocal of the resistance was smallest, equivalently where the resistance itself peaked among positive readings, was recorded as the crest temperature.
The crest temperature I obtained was 1441 K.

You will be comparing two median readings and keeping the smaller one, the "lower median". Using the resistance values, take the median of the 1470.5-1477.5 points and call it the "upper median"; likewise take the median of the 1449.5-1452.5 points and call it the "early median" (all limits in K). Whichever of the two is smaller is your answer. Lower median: 21.9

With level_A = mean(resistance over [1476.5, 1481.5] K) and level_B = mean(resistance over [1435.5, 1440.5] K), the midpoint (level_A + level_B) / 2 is 33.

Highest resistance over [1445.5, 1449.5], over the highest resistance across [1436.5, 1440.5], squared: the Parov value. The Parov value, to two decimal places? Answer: 1.12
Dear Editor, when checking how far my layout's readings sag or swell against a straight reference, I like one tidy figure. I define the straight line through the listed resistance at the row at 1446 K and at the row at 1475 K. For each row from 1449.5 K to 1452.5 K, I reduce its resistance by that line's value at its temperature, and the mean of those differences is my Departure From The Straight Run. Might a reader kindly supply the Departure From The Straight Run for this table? 1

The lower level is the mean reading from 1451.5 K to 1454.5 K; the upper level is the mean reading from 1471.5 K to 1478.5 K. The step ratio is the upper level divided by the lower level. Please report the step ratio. 0.52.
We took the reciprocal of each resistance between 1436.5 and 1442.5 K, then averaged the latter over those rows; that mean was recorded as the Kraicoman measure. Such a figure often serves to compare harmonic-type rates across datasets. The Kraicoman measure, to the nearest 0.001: 0.022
